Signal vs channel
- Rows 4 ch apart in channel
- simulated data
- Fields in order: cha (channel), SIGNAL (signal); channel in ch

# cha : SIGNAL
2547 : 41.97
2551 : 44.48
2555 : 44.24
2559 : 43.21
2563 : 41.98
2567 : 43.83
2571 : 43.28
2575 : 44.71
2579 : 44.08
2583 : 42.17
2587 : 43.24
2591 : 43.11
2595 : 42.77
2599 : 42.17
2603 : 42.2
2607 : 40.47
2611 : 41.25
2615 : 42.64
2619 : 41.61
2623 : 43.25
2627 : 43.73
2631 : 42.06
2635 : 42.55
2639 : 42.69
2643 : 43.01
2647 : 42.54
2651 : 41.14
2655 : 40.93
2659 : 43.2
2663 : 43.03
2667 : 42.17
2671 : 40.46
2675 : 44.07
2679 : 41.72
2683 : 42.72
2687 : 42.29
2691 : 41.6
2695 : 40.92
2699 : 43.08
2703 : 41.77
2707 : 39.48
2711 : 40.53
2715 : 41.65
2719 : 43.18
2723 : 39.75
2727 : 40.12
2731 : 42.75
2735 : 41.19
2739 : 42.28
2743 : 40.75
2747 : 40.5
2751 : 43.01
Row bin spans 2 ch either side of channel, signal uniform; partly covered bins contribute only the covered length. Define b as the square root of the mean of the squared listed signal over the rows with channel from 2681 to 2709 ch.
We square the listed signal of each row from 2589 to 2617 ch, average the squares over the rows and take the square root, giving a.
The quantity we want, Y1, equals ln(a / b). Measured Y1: 0.0092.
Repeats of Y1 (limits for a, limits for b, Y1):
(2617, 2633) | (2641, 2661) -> 0.0117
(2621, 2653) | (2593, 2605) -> 0.0058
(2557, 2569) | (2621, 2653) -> 0.0090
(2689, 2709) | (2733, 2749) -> 0.0049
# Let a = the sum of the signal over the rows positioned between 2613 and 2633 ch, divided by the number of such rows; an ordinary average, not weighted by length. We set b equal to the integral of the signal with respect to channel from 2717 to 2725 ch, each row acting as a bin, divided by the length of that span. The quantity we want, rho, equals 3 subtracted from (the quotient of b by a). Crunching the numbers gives -2.03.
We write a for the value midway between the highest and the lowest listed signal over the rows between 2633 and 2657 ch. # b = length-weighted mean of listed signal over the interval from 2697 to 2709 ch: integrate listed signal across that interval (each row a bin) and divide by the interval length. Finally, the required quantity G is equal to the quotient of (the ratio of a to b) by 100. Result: 0.0101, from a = 42.0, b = 41.4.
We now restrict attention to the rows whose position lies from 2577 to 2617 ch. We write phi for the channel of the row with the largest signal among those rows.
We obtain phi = 2579 ch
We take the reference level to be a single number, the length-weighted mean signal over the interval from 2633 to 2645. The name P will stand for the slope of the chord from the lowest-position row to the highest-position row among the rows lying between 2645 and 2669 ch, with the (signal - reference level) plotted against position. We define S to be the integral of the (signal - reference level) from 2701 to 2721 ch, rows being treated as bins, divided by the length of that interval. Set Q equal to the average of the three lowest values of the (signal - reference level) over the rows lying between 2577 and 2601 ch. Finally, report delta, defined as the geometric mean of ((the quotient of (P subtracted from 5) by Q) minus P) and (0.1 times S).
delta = 1.4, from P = -0.02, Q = -0.4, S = -1.4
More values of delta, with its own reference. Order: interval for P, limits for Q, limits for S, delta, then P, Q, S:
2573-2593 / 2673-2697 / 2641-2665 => 0.4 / -0.10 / -1.3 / -0.4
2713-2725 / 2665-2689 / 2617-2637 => 0.2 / -0.24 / -1.3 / -0.1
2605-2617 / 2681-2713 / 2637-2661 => 0.3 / 0.27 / -2.4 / -0.5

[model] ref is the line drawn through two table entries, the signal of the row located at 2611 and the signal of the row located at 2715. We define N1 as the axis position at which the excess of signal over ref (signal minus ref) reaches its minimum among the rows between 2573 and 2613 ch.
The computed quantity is 2607 ch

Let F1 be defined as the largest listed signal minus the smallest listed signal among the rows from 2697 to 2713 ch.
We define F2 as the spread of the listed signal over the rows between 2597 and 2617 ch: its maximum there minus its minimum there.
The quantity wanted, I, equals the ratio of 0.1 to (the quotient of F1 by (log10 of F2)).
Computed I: 0.009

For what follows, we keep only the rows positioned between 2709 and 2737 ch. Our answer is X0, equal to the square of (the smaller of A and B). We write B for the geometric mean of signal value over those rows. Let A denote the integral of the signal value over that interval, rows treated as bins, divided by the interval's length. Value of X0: 1705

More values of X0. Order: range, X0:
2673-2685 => 1834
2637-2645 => 1836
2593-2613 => 1744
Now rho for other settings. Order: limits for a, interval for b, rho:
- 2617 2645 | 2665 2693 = -2.01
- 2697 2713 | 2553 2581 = -1.94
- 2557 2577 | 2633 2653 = -2.02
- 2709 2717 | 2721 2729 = -2.03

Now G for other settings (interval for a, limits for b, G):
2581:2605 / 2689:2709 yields 0.0103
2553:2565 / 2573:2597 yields 0.0099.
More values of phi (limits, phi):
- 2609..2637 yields 2627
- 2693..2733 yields 2719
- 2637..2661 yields 2659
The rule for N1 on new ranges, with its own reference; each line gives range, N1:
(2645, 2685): 2671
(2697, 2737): 2707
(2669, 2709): 2707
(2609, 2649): 2611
